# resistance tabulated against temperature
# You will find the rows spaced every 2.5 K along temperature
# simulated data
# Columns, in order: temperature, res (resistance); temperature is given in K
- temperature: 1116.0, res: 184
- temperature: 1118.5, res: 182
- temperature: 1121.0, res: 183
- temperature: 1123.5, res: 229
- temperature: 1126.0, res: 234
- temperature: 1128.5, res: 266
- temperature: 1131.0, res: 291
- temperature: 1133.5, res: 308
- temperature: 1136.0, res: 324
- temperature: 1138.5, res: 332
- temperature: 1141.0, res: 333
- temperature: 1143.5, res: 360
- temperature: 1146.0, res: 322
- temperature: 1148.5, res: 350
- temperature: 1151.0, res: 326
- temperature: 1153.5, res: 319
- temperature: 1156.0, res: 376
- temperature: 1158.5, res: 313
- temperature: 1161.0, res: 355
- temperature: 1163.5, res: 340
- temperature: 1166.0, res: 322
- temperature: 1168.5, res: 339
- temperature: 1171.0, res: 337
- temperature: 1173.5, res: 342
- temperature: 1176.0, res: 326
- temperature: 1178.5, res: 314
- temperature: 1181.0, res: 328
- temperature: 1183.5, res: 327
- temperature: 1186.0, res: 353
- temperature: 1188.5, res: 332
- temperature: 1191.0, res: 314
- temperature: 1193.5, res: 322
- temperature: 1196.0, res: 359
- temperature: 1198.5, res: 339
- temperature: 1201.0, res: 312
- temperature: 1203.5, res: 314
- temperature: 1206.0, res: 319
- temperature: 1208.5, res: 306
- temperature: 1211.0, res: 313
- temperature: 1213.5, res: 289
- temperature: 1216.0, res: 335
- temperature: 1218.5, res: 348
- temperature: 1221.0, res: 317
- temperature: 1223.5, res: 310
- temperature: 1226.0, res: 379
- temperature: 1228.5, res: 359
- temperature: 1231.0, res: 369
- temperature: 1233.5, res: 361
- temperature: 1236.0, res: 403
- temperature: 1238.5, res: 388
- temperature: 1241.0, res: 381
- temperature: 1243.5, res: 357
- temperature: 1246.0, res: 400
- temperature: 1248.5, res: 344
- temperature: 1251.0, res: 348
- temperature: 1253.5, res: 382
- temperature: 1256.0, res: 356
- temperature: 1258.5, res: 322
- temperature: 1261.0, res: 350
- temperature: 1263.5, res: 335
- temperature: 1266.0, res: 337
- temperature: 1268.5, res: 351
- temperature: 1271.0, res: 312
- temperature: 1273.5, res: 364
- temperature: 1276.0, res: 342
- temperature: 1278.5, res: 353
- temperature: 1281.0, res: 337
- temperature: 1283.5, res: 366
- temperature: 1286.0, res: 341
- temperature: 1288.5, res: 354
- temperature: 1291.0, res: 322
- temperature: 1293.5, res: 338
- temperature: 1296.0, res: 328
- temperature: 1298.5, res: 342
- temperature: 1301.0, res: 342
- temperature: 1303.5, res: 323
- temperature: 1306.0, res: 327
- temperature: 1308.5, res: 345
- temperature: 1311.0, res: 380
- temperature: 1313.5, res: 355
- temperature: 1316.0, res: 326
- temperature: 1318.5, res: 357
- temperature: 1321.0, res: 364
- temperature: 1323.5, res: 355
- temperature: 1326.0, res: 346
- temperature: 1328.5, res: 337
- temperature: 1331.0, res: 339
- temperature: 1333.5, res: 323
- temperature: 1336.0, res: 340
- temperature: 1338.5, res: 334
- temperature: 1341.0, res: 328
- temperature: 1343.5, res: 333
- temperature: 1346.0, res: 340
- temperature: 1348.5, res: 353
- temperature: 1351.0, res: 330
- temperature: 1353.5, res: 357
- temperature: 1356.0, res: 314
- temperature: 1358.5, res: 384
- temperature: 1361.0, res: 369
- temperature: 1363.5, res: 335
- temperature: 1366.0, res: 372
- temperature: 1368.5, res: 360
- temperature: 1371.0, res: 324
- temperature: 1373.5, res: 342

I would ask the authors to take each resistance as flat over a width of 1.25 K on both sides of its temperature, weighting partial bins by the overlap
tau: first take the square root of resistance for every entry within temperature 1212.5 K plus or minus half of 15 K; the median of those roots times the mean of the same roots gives 317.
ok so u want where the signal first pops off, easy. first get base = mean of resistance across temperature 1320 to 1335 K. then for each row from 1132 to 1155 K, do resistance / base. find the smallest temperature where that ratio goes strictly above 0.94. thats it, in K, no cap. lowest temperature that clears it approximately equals 1136.0 K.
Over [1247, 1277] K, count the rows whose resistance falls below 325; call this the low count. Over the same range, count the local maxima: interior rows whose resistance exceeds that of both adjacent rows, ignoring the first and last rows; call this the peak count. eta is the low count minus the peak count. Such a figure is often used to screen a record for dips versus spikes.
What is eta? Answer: -2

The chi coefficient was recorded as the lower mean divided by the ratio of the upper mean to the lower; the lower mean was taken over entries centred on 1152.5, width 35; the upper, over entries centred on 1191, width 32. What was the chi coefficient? 346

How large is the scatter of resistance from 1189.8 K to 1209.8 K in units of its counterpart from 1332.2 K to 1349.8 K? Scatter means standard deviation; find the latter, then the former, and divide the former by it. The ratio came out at 1.8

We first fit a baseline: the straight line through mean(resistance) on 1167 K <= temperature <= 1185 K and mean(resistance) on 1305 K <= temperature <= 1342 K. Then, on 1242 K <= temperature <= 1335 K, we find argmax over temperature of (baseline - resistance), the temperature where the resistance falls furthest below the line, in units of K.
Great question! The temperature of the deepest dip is 1271.0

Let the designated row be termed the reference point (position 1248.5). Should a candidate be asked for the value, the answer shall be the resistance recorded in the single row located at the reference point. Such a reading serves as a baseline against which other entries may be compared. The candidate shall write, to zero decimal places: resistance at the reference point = 344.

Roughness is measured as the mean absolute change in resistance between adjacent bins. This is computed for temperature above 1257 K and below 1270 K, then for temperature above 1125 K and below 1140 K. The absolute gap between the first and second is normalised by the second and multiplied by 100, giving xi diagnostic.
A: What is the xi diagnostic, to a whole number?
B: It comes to 25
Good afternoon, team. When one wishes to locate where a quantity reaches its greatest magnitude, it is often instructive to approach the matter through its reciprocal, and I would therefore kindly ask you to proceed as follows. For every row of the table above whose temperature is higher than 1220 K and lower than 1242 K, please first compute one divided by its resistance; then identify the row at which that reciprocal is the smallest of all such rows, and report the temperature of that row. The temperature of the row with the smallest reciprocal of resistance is 1236.0 K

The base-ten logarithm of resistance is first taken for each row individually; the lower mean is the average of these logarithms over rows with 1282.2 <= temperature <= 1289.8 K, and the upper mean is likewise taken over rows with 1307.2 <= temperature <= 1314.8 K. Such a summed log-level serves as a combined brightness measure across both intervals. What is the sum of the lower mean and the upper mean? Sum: 5.10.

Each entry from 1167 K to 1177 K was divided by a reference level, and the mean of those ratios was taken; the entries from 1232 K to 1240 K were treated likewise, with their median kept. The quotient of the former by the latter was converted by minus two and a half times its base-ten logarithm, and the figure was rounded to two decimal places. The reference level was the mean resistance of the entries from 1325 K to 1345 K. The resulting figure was 0.16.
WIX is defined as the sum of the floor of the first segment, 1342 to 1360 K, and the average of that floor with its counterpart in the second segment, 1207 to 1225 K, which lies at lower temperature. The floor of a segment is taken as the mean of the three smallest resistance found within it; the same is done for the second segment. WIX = 639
